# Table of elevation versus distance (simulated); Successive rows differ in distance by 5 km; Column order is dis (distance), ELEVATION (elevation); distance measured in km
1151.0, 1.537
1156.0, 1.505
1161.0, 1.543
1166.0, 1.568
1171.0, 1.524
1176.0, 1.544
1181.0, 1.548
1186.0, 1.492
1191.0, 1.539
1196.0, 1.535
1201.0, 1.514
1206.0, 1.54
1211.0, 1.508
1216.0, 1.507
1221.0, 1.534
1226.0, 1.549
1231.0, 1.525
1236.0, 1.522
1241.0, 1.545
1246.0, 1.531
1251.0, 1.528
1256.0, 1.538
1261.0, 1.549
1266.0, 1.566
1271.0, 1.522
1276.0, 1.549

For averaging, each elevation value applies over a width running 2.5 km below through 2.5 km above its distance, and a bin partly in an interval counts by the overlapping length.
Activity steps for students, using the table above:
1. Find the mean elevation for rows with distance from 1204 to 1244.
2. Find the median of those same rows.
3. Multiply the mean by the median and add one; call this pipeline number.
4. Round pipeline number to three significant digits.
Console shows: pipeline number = 3.34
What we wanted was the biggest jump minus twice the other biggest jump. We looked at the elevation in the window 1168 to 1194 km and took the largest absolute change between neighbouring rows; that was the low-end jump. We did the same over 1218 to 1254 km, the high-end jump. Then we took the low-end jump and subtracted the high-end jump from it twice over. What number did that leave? 0.01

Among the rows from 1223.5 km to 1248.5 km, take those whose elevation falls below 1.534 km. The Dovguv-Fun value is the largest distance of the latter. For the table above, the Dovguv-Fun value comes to 1246.0 km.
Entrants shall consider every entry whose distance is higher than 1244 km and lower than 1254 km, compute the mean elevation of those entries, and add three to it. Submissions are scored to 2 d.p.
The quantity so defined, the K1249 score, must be 4.53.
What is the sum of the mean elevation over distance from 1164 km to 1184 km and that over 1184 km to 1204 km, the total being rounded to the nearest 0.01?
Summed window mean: 3.07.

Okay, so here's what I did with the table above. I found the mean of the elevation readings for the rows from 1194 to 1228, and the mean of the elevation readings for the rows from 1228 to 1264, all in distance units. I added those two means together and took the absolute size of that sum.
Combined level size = 3.061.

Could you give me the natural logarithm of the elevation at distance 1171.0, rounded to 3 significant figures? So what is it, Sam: 0.421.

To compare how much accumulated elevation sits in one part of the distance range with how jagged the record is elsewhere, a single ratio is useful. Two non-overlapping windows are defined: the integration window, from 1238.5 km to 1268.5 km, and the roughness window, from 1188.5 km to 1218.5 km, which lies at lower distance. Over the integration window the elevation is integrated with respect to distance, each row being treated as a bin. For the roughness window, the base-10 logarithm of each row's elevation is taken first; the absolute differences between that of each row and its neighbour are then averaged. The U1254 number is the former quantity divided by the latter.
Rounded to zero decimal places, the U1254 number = 9677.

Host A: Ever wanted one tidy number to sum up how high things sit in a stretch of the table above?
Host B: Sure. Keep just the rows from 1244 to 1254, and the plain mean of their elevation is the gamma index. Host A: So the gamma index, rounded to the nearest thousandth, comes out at 1.530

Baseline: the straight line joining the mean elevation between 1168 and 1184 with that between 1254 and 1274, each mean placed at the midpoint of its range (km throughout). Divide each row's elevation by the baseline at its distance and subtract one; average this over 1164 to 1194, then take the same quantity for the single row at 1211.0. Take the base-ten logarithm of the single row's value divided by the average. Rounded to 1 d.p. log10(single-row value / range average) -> 1.0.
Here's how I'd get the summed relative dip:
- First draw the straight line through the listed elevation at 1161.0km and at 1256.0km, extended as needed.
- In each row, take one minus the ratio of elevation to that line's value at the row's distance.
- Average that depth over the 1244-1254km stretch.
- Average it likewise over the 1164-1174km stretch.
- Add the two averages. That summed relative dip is 0.004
